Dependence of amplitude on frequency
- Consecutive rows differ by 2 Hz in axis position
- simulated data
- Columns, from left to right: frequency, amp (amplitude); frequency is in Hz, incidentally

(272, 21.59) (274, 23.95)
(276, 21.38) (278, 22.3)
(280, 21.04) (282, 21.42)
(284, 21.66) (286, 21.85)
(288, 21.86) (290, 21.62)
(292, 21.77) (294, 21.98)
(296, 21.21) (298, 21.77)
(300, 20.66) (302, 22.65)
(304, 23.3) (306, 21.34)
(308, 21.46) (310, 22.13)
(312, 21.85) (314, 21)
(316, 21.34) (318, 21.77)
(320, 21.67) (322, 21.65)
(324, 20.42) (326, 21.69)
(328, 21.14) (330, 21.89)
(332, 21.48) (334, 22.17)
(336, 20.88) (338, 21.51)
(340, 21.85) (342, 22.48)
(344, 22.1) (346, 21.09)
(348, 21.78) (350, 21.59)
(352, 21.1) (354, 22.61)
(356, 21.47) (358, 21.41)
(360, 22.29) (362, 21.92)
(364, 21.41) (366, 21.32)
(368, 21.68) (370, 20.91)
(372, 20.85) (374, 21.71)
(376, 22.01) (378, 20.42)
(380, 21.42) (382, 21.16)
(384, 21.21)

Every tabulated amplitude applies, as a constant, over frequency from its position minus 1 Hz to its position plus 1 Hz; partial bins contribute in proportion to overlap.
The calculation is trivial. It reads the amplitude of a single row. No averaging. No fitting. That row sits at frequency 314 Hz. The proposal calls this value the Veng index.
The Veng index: 21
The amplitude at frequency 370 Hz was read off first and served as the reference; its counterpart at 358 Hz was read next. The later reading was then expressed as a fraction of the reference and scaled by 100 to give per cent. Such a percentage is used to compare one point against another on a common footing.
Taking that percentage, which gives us 102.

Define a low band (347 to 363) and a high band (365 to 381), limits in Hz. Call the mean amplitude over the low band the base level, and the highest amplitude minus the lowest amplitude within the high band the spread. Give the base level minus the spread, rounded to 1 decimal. 20.2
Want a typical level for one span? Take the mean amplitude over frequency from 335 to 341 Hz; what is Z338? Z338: 21.4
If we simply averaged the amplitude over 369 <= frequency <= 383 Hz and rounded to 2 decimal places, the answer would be 21.21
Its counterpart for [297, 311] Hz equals 21.90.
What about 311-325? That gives 21.39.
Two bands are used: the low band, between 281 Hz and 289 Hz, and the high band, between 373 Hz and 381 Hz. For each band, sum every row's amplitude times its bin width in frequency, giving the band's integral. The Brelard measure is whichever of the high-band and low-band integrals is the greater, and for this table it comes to 174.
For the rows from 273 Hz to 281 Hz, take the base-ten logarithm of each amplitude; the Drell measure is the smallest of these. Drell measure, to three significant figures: 1.32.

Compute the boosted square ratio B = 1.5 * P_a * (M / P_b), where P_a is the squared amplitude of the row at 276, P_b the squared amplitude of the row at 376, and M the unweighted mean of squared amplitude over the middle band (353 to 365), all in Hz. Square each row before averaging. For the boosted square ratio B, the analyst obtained 676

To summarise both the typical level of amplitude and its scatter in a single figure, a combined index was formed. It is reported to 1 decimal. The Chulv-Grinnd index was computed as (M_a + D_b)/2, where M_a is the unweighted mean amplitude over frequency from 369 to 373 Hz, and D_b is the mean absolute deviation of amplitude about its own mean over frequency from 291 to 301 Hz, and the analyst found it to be 10.7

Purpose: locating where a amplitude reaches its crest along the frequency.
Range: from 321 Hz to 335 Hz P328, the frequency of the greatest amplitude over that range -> 334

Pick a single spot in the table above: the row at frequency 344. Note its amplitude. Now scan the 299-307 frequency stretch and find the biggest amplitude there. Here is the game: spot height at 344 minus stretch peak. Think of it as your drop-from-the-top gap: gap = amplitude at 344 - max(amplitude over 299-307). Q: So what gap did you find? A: -1.20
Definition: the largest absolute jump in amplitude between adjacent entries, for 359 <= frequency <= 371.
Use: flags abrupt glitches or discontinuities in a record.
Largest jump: 0.77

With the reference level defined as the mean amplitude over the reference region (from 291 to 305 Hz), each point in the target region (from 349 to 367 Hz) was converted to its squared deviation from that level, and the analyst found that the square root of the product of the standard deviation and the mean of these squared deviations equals 0.23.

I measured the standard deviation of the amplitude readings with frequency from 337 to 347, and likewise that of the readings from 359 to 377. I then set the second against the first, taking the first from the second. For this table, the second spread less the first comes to 0.0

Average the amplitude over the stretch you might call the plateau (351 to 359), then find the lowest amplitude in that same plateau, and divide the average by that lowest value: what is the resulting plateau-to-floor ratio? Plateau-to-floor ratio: 1.026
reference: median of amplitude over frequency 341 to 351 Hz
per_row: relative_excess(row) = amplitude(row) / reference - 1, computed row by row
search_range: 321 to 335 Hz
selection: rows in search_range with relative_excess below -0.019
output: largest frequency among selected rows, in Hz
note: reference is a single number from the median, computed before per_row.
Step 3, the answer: 328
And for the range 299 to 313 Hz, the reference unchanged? 306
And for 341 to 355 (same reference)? 352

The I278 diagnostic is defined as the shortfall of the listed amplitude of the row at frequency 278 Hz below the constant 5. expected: -17.30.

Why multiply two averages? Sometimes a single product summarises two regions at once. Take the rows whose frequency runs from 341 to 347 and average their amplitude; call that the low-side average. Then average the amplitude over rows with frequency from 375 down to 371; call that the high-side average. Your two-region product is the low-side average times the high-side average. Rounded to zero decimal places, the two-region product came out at 466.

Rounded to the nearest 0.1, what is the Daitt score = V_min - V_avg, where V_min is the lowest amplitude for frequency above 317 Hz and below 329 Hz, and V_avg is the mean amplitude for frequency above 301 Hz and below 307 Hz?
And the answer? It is -2.0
